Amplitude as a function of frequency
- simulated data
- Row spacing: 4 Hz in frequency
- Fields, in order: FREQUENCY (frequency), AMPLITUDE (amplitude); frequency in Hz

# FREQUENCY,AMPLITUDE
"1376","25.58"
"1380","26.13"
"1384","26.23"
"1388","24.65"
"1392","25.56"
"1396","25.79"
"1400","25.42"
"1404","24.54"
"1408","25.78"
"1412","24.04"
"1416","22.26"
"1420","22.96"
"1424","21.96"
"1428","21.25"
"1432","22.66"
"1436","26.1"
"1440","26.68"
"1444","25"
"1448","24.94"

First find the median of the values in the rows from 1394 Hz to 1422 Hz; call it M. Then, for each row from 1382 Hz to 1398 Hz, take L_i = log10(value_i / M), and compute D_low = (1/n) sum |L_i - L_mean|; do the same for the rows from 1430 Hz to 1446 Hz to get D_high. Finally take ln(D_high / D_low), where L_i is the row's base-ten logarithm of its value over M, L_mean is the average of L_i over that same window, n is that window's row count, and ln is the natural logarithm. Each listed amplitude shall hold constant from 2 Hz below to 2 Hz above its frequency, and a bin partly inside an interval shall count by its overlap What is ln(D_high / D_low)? 1.1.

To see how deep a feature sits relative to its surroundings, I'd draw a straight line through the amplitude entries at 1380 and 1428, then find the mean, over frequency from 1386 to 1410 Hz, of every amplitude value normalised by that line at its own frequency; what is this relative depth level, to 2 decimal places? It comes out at 1.04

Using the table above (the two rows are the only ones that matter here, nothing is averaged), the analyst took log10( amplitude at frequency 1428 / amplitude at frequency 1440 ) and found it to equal -0.10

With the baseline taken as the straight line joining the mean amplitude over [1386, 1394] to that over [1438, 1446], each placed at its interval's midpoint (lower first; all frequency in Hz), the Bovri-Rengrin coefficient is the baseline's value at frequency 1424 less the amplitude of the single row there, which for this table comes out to 3.6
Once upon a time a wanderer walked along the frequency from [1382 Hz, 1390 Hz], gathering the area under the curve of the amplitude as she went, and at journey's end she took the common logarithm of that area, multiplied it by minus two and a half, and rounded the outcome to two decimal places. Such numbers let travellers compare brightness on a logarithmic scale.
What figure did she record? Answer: -5.77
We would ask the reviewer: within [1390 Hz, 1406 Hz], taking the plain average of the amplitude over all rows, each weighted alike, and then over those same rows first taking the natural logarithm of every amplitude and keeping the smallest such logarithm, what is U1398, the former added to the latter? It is 28.5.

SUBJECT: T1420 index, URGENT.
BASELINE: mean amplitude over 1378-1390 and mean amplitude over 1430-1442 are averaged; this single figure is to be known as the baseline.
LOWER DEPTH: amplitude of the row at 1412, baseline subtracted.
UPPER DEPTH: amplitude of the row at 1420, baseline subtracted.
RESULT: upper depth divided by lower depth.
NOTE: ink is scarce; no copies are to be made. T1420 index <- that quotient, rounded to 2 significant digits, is 1.8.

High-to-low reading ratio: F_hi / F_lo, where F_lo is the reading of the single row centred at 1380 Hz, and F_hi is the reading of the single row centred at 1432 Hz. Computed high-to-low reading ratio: 0.87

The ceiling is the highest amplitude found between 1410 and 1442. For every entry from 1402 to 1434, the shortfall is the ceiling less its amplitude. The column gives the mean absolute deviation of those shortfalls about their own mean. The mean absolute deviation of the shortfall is 1.2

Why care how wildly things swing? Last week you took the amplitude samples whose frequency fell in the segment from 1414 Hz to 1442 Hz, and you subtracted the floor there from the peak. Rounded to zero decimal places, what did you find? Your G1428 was 5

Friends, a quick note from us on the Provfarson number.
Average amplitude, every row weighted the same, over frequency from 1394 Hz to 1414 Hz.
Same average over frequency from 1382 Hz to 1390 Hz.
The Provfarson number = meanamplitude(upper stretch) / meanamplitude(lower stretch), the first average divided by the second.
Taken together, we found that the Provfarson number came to 0.99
